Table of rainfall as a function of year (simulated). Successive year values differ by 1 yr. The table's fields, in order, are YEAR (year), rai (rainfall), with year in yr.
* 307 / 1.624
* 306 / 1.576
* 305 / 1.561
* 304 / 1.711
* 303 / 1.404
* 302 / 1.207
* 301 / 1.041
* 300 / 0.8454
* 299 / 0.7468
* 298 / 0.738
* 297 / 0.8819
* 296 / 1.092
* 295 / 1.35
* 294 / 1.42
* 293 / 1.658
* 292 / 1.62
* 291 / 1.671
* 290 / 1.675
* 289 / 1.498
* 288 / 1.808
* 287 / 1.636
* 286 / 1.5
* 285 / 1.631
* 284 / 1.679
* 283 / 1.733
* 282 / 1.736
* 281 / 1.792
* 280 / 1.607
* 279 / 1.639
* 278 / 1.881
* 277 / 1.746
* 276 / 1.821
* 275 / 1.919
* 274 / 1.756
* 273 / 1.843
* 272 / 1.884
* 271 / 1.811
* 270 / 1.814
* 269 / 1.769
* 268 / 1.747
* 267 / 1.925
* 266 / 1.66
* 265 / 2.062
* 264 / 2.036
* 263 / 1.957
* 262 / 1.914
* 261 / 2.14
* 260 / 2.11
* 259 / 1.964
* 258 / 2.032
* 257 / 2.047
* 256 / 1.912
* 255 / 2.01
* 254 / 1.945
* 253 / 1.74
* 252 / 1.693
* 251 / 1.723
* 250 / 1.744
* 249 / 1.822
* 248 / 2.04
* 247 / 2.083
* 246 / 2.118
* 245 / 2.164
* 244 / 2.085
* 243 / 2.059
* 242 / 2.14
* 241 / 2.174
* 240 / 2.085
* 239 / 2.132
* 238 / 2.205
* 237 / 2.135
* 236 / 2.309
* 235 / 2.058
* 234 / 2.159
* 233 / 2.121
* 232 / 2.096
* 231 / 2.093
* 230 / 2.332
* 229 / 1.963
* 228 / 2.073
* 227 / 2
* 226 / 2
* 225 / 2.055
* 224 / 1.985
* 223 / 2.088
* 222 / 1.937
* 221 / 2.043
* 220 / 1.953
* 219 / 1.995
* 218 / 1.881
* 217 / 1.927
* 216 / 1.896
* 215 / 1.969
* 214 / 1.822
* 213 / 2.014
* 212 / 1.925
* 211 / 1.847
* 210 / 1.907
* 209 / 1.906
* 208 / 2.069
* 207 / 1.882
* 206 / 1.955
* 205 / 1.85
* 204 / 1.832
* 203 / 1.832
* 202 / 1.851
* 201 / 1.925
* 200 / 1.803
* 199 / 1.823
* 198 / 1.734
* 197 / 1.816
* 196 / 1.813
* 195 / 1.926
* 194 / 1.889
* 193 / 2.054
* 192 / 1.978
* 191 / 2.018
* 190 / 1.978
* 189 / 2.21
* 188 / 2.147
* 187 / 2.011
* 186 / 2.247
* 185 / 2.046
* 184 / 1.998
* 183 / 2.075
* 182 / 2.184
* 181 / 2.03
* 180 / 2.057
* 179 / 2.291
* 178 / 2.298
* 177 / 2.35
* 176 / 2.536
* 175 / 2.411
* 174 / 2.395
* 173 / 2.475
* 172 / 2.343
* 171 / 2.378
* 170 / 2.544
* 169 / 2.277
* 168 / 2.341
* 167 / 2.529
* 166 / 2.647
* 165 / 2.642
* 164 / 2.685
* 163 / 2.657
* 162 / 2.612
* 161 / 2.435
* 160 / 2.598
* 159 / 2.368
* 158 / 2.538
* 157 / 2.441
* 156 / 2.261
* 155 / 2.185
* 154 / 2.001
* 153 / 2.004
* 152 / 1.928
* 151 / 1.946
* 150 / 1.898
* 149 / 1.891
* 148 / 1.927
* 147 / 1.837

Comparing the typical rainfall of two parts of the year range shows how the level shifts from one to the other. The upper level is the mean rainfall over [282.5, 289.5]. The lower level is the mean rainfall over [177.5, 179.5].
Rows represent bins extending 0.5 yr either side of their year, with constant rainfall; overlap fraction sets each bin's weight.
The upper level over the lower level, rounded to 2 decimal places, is 0.72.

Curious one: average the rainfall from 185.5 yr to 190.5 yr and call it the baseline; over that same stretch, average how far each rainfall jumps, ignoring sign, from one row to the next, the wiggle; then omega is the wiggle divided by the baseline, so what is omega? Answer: 0.079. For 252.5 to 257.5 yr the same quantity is 0.065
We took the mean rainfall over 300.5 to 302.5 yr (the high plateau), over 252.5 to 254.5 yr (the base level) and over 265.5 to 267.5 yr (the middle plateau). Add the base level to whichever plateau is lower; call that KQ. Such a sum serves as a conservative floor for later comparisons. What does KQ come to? 2.97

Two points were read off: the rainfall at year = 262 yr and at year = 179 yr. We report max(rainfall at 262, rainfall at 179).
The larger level 2.29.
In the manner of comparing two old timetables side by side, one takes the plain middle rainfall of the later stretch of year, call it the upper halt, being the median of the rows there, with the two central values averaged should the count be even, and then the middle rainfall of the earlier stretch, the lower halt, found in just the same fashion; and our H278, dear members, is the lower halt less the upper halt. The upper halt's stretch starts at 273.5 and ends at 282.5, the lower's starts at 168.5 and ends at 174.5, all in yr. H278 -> 0.6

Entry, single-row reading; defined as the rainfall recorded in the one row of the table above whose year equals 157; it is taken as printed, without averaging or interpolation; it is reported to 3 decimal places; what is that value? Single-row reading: 2.441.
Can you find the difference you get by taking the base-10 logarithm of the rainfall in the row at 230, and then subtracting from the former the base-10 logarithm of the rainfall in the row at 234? 0.033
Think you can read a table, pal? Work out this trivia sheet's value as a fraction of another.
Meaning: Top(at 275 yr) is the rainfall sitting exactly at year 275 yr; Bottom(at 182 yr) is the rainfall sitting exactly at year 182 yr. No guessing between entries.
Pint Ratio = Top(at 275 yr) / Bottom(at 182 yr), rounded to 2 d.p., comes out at 0.88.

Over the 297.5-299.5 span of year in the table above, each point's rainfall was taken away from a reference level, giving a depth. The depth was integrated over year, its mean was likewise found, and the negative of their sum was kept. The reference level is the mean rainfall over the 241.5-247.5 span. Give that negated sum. -4.1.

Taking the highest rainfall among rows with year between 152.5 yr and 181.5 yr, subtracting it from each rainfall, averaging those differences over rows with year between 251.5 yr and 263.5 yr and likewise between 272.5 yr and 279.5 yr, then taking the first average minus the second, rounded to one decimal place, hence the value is 0.2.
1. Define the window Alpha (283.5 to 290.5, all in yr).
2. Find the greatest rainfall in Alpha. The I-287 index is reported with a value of 1.808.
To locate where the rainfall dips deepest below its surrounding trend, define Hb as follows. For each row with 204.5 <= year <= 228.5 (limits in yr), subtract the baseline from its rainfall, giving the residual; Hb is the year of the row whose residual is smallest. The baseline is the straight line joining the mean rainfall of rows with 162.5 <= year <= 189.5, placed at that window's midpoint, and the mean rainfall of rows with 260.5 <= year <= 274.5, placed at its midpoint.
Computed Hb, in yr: 205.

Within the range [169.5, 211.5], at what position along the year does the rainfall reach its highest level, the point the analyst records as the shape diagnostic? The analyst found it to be 170 yr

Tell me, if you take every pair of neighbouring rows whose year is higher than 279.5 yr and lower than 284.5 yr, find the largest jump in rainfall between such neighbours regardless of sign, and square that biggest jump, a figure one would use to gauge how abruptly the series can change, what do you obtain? 0.034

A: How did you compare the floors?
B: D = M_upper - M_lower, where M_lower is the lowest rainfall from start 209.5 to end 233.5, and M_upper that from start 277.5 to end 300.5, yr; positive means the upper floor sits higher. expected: -1.1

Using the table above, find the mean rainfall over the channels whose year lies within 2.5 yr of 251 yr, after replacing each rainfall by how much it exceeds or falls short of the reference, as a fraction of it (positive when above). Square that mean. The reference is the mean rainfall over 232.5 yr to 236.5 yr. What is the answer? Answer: 0.037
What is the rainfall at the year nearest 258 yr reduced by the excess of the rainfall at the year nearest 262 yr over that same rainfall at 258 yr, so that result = 2.15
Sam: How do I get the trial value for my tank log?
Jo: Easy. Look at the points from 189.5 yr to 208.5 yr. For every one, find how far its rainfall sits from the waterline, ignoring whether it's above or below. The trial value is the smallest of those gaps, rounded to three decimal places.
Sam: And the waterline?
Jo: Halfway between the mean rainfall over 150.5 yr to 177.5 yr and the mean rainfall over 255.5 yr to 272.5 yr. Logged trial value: 0.090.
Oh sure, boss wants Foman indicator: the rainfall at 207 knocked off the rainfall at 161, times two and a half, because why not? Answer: 1.4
